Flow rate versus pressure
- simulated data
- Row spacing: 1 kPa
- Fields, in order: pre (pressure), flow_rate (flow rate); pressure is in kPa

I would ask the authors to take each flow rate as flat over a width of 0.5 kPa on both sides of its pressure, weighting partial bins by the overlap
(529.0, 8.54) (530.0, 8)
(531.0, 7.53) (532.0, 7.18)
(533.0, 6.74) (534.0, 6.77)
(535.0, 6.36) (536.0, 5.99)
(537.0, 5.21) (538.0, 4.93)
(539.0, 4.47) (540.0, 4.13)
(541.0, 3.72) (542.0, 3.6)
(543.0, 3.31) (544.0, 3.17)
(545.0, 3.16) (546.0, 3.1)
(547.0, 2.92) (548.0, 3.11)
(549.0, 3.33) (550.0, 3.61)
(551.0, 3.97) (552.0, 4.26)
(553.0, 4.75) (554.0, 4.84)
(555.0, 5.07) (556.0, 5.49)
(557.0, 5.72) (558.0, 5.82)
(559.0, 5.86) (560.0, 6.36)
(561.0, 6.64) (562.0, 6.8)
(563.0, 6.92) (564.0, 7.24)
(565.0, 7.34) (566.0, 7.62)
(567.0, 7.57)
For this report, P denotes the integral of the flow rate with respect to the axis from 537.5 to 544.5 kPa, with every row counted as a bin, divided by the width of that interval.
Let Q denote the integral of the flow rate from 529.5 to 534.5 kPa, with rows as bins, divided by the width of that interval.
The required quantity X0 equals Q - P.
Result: 3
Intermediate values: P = 3.9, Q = 7.2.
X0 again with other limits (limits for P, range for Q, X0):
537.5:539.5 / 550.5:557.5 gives 0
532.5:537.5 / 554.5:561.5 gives 0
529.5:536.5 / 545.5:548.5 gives -4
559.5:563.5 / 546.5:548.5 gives -4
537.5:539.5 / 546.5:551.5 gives -1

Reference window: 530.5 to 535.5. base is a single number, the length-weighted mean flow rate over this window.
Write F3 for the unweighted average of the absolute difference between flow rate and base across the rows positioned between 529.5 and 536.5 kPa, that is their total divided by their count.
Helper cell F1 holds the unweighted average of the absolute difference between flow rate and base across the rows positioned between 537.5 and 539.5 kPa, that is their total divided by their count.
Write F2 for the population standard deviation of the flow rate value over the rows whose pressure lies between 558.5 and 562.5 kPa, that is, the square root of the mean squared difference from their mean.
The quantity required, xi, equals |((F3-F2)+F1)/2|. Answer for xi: 1.2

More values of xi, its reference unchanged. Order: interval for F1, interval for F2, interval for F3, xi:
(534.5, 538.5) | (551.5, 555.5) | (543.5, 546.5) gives 2.4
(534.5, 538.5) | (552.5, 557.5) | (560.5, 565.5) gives 0.6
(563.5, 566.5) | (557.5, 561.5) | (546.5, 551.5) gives 1.8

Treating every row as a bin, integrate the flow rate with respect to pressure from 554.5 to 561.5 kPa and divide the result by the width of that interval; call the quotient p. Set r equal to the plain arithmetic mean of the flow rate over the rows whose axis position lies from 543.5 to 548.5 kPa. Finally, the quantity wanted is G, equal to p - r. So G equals 2.8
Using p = 5.85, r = 3.1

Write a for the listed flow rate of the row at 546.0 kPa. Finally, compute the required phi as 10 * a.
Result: 31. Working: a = 3.1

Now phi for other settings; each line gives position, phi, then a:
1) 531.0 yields 75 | 7.53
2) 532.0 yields 72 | 7.18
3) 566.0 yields 76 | 7.62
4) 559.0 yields 59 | 5.86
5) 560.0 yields 64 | 6.36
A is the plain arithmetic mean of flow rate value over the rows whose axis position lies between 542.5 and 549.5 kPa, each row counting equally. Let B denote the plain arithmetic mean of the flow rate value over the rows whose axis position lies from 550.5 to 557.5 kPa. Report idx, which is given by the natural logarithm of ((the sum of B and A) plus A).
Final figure 2.4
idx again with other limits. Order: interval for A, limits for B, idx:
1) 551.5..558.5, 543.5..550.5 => 2.6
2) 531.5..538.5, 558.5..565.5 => 2.9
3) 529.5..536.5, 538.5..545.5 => 2.9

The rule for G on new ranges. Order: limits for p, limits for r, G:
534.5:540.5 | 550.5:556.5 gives 0.5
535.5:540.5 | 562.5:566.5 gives -2.3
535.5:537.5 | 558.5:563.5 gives -0.9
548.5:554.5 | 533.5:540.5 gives -1.3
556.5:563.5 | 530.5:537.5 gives -0.2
